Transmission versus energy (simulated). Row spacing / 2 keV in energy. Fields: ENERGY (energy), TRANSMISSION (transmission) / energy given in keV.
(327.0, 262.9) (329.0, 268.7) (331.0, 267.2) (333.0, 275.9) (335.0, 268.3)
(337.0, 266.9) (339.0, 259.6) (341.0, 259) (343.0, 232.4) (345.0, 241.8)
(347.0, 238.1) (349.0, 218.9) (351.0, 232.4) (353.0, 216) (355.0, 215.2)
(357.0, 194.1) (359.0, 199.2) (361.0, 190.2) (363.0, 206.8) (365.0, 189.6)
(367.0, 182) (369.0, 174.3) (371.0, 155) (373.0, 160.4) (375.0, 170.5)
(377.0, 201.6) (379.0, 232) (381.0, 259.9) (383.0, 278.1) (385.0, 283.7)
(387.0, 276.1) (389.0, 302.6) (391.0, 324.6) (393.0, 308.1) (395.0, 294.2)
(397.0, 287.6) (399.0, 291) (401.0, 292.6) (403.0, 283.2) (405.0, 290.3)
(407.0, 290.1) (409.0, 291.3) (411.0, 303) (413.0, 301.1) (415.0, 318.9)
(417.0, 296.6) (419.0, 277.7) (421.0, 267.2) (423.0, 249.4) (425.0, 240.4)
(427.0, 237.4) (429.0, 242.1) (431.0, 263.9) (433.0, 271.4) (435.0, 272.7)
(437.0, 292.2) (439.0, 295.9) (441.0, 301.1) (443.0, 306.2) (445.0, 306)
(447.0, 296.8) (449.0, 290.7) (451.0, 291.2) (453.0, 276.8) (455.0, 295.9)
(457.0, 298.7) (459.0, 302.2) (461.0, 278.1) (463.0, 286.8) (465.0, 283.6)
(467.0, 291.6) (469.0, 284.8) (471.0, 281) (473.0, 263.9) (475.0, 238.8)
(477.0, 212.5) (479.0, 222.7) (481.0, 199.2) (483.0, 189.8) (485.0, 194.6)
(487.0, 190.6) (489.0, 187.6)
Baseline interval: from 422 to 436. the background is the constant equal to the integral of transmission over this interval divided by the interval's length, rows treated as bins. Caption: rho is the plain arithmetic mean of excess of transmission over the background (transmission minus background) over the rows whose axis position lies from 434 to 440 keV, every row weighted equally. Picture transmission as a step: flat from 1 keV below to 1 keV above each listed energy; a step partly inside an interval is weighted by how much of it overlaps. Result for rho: 33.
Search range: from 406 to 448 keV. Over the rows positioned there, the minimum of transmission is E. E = 237.4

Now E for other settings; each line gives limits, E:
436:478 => 212.5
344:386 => 155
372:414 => 160.4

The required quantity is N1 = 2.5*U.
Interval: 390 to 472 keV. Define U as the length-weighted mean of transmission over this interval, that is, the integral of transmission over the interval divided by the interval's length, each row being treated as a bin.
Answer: 717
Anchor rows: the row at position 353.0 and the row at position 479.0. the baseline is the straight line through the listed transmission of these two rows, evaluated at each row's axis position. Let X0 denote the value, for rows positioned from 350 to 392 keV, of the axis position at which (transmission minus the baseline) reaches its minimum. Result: 371.0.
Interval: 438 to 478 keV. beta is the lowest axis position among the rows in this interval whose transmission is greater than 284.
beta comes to 439.0 keV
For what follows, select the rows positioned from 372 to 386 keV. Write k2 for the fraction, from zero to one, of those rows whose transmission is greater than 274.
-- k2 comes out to 0.3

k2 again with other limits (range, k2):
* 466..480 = 0.4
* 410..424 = 0.7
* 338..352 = 0.0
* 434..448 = 0.9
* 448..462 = 1.0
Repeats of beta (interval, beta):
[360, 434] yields 389.0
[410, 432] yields 411.0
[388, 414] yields 389.0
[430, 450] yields 437.0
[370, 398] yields 389.0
